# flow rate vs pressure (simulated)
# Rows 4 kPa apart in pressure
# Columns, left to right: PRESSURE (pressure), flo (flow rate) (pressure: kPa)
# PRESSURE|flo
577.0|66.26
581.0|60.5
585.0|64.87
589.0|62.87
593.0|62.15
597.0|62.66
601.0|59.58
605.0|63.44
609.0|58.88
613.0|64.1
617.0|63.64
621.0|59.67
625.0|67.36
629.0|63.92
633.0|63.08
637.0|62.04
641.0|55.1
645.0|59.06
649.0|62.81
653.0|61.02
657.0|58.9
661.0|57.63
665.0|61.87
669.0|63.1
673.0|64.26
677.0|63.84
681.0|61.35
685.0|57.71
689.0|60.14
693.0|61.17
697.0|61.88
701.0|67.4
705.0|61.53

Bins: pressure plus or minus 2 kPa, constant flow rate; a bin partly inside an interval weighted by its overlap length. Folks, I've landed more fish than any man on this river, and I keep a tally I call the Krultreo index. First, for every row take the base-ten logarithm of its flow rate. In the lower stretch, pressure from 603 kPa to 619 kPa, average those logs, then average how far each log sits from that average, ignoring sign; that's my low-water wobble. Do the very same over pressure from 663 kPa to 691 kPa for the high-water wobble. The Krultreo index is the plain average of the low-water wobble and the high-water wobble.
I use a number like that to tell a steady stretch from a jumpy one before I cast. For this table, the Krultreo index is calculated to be 0.0126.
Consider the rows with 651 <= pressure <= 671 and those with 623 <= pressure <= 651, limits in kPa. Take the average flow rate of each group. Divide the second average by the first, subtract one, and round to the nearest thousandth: 0.023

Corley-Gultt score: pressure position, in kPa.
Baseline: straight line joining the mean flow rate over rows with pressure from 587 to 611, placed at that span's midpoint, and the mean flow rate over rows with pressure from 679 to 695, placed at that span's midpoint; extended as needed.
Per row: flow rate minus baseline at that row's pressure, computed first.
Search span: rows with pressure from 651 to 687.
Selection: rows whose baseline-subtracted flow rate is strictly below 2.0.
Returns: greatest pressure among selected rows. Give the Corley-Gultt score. 685.0 kPa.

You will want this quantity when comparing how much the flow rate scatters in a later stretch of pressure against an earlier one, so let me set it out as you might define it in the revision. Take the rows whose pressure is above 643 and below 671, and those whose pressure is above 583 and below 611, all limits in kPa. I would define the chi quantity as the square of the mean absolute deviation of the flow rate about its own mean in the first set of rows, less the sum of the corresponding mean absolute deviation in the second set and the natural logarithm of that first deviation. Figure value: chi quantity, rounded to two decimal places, 1.03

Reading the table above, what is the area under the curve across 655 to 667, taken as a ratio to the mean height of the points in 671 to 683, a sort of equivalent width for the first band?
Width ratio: 11.3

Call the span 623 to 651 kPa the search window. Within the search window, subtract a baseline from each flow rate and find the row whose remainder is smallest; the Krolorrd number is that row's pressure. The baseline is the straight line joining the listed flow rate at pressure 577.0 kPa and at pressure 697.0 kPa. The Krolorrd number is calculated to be 641.0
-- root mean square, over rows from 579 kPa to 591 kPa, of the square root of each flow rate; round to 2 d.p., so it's 7.92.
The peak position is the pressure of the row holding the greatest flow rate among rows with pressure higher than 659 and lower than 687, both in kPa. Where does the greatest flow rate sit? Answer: 673.0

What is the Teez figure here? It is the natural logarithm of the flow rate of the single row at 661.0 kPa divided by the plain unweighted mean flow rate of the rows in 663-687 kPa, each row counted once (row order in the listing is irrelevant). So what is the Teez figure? -0.07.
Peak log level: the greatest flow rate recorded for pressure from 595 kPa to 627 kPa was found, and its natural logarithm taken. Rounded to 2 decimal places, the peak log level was 4.21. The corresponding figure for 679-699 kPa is 4.13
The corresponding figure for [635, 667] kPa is 4.14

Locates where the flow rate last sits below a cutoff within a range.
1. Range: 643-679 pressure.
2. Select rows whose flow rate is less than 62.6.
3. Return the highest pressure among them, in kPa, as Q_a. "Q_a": 665.0 kPa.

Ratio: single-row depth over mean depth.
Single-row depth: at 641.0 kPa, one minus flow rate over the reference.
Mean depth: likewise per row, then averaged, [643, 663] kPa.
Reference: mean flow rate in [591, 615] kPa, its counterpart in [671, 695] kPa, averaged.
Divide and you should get 3.8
